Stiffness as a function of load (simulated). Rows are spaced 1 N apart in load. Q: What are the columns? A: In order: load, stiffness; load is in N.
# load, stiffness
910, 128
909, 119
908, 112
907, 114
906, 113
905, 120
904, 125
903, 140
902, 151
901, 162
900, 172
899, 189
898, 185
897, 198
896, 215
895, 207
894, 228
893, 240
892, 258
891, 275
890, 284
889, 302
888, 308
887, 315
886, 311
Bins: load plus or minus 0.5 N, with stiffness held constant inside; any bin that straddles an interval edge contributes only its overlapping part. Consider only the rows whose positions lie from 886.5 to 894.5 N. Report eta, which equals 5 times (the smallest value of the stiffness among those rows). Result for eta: 1140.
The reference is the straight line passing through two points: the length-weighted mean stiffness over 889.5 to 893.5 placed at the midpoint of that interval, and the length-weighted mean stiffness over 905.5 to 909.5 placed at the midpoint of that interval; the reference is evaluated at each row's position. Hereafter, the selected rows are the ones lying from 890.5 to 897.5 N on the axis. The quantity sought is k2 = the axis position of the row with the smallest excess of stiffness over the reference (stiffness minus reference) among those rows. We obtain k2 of 895 N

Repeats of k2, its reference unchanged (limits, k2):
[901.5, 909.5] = 904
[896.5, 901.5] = 898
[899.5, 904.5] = 904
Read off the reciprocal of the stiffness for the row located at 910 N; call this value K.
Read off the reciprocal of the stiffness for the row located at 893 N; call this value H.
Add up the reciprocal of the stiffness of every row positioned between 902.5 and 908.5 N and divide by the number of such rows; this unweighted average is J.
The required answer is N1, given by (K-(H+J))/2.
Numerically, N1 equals -0.002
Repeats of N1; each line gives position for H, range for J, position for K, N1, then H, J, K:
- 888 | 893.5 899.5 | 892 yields -0.002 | 0.003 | 0.0049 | 0.0039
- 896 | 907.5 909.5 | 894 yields -0.004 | 0.005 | 0.0087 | 0.0044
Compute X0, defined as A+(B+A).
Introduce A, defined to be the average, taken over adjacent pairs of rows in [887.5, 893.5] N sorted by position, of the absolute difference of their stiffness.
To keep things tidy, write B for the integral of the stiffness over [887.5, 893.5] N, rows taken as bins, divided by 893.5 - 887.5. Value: 305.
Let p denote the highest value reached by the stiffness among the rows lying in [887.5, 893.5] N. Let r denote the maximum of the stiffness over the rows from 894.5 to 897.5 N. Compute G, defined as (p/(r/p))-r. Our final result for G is 226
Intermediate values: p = 308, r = 215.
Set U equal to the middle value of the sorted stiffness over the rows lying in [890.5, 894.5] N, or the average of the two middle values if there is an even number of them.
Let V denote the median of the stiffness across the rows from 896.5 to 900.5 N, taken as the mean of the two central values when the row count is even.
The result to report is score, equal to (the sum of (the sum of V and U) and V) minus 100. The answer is 523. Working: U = 249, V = 187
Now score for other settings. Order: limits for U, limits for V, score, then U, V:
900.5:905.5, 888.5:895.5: 556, 140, 258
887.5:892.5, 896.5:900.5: 558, 284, 187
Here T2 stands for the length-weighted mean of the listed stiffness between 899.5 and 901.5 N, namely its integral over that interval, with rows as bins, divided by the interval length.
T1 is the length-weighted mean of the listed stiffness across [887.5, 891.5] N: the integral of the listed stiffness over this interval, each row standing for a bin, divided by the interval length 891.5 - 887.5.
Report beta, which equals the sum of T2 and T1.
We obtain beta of 459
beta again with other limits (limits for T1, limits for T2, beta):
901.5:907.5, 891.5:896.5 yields 357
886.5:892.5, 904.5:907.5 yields 406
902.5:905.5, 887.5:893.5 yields 406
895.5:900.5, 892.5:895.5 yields 417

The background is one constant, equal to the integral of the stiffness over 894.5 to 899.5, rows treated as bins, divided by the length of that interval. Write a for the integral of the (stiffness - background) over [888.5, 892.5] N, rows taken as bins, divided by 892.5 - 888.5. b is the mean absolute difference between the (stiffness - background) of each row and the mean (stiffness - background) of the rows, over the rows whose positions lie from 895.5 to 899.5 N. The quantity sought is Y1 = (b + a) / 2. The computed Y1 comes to 45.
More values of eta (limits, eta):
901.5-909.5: 560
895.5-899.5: 925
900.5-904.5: 625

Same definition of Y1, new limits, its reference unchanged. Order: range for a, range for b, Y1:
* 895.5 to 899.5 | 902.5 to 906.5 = 3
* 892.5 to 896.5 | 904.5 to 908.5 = 13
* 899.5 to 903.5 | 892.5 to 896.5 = -16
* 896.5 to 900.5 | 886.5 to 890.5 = -2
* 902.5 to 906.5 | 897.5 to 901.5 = -32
